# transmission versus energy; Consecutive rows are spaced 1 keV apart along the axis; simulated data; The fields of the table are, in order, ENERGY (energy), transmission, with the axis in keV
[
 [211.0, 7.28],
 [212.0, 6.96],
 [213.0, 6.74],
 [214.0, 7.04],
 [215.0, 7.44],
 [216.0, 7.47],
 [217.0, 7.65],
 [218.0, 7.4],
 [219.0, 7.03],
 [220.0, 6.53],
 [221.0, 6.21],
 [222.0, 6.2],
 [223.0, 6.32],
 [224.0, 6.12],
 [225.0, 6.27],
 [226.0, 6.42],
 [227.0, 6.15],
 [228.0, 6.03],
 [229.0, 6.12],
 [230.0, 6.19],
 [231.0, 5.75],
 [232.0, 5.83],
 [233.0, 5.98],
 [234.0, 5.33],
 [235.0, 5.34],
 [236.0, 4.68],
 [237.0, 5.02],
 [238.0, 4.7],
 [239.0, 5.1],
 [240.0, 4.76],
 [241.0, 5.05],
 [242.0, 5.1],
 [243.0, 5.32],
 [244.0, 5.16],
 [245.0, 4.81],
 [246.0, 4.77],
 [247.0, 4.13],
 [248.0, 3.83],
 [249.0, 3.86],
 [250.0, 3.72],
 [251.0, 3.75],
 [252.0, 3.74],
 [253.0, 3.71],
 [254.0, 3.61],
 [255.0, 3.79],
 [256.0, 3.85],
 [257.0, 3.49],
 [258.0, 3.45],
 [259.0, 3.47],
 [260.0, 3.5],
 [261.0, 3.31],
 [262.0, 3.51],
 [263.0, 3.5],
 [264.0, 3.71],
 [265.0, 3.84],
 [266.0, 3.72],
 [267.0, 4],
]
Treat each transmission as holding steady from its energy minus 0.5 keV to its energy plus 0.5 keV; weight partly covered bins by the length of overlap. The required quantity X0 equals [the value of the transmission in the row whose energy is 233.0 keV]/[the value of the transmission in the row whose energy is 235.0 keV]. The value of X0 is 1.12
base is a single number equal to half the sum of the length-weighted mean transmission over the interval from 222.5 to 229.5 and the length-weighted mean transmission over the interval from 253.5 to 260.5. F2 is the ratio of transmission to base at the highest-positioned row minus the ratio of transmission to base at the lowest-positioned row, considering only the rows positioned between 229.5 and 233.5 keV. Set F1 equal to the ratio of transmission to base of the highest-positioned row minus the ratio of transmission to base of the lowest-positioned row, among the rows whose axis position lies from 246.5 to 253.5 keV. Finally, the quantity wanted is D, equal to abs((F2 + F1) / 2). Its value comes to 0.064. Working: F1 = -0.09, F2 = -0.04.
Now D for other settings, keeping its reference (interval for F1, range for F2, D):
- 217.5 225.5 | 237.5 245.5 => 0.104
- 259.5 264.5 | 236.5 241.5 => 0.024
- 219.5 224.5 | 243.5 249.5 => 0.175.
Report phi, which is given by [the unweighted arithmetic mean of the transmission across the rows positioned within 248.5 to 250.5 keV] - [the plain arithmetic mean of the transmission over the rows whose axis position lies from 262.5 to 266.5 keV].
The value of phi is 0.1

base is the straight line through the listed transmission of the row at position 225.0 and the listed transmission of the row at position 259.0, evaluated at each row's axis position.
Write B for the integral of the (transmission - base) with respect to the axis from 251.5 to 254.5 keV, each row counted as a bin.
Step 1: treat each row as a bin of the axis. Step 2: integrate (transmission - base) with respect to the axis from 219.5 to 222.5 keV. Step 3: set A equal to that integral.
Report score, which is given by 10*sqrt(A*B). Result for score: 8.5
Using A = -0.9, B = -0.8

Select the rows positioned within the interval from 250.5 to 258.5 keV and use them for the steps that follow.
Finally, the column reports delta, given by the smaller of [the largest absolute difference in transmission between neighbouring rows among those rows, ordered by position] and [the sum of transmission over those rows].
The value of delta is 0.360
